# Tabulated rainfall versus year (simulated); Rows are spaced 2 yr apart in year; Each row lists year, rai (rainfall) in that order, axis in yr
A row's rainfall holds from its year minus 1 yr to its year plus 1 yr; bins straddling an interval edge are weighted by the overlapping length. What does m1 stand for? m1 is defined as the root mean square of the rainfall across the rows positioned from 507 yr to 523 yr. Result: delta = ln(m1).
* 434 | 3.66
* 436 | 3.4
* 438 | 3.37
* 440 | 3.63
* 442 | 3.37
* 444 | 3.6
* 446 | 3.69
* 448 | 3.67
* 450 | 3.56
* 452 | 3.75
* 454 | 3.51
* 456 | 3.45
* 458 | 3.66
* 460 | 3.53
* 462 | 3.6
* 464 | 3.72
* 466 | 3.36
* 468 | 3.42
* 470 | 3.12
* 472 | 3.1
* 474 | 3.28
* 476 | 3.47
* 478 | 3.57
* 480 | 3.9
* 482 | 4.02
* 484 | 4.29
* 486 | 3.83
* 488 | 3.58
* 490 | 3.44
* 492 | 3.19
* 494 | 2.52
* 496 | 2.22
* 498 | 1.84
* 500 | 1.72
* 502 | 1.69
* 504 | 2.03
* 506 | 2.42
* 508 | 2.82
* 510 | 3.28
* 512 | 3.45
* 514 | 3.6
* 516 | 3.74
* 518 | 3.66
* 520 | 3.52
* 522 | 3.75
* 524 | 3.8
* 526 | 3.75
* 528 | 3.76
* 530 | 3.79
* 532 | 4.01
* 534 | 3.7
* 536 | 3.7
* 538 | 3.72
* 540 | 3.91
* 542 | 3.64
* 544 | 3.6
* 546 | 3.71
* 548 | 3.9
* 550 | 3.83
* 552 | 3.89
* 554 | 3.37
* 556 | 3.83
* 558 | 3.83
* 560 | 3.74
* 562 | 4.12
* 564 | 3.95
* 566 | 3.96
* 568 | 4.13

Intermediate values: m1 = 3.49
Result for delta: 1.25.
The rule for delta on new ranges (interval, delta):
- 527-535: 1.34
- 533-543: 1.32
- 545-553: 1.34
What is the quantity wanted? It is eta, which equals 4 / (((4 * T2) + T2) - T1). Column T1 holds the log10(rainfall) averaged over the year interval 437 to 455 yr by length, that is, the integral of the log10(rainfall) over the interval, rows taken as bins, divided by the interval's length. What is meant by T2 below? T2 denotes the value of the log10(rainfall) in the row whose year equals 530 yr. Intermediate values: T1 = 0.553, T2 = 0.58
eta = 1.71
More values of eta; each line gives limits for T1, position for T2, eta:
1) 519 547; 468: 1.91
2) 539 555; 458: 1.78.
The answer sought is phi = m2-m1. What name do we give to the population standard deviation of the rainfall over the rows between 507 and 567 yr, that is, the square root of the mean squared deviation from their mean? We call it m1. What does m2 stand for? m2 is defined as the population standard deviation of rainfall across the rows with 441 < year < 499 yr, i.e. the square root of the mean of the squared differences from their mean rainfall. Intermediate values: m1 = 0.24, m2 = 0.49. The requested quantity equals 0.3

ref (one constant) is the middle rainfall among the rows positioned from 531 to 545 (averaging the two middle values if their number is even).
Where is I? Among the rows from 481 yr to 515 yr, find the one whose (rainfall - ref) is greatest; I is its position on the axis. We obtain 484 yr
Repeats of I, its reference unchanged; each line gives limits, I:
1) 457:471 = 464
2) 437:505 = 484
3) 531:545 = 532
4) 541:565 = 562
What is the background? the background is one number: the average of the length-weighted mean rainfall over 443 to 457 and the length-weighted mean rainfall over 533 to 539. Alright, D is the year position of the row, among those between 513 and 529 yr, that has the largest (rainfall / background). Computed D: 524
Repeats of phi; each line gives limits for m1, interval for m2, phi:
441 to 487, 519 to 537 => -0.1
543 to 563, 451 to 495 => 0.2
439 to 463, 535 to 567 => 0.1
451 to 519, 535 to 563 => -0.5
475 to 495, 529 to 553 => -0.3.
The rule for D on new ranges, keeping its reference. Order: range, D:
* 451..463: 452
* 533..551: 540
